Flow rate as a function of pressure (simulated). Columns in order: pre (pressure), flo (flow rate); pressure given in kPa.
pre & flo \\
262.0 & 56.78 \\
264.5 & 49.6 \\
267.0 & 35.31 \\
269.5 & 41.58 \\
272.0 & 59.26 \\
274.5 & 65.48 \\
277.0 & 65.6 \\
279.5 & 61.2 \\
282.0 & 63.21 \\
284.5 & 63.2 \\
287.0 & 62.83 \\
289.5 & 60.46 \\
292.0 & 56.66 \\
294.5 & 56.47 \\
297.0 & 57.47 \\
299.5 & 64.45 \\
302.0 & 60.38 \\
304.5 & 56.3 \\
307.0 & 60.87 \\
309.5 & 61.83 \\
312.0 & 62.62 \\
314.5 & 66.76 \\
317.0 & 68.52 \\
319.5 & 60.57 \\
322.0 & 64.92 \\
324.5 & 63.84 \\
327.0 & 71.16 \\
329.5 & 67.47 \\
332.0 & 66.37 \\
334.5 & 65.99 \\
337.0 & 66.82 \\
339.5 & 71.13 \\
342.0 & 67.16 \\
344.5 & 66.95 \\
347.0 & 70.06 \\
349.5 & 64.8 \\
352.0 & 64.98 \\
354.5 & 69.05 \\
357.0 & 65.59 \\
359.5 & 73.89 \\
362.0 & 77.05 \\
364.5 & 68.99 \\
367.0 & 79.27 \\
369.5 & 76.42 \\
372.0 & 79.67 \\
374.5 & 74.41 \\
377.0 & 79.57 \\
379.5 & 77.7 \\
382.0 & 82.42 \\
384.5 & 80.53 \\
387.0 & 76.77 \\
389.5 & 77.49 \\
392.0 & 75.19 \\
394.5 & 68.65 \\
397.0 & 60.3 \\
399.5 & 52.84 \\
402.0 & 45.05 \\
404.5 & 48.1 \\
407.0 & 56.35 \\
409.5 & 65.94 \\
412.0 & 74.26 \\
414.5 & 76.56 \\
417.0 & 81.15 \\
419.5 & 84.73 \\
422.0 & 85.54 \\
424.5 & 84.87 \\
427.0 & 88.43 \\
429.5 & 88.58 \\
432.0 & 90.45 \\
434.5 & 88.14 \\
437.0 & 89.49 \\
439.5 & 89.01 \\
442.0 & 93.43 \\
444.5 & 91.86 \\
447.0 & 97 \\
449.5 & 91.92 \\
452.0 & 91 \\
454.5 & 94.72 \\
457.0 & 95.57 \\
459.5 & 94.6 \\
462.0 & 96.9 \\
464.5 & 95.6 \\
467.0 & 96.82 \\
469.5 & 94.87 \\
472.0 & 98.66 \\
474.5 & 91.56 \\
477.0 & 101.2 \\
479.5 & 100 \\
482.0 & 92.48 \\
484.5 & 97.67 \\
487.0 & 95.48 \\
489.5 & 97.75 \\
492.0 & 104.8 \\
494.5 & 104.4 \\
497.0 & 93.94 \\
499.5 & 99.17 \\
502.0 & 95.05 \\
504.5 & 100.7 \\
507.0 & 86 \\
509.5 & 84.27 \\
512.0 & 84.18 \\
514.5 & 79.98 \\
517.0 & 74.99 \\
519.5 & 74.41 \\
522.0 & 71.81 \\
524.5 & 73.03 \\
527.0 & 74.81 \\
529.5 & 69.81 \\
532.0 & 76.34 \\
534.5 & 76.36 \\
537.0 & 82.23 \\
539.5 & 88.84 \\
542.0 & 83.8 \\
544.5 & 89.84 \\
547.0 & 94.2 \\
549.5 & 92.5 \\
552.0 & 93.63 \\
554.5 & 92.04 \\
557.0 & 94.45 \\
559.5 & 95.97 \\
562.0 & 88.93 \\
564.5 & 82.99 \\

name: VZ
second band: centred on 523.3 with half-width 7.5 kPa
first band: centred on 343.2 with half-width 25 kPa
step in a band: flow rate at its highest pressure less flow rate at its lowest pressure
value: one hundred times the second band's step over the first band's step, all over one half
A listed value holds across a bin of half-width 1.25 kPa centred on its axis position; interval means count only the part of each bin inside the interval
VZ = -55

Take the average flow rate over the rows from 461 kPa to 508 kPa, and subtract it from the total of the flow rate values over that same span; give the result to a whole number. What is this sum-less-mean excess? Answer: 1746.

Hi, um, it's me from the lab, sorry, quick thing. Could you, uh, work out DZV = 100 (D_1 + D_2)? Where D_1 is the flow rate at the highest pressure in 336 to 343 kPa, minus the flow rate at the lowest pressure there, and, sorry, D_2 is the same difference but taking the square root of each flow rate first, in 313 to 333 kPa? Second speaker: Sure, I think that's 32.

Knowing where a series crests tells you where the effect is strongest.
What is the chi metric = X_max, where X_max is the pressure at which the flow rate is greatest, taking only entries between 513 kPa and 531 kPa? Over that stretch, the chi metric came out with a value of 514.5 kPa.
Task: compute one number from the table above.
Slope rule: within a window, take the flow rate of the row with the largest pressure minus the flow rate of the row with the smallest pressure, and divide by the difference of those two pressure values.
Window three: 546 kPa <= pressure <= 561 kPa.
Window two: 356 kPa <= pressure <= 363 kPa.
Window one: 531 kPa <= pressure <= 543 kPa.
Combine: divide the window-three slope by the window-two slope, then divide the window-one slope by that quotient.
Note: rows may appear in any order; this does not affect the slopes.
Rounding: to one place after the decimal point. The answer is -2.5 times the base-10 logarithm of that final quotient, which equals -2.7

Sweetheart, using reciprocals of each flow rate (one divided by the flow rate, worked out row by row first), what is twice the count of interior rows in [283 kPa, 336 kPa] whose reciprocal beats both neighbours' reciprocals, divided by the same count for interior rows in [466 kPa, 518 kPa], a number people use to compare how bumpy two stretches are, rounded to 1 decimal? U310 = 1.3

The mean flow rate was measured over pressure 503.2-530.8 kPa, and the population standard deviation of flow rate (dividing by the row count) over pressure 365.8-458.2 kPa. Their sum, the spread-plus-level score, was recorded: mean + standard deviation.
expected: 92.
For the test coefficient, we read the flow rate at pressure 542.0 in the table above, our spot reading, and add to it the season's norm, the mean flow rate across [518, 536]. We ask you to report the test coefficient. 158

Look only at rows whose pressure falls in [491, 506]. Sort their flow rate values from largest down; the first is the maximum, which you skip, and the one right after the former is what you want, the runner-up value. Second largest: 104.4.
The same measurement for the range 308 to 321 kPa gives 66.76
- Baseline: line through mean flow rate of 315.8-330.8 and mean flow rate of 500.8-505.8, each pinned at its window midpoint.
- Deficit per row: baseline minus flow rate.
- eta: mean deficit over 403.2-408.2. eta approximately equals 28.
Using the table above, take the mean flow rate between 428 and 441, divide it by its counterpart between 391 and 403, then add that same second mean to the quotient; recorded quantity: 61.9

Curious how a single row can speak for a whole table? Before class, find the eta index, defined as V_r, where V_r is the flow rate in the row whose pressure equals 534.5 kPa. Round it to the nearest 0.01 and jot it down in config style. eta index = 76.36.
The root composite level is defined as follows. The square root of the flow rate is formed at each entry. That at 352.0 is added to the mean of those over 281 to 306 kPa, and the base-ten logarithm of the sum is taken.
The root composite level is 1.20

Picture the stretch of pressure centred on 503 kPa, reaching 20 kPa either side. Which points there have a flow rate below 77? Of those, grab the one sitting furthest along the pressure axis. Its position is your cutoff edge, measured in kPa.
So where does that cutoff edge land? 522.0 kPa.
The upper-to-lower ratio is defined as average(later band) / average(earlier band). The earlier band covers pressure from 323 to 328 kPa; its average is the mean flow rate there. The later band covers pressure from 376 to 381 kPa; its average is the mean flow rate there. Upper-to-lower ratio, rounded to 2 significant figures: 1.2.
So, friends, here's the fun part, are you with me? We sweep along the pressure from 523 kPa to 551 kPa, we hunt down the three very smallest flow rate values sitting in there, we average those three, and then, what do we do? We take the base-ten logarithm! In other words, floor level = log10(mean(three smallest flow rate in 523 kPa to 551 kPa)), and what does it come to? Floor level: 1.86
